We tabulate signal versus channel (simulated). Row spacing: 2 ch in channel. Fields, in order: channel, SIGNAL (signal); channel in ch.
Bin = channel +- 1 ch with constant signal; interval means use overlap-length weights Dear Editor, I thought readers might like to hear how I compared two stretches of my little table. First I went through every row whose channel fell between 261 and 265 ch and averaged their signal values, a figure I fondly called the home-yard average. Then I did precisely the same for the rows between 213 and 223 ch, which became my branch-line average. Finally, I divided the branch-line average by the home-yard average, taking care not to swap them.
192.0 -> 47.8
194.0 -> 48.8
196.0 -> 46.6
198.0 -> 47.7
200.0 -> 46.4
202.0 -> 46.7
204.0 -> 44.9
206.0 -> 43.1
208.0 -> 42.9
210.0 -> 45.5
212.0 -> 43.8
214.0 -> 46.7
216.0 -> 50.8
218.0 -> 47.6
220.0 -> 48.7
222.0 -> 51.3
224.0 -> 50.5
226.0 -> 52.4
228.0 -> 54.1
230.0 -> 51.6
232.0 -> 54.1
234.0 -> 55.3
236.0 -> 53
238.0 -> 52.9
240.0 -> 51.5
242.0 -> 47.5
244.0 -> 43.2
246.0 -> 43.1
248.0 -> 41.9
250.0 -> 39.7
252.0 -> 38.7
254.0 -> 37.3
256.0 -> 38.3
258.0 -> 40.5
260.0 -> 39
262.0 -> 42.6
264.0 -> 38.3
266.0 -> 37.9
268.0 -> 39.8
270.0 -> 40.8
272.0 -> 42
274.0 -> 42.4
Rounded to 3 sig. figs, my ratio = 1.21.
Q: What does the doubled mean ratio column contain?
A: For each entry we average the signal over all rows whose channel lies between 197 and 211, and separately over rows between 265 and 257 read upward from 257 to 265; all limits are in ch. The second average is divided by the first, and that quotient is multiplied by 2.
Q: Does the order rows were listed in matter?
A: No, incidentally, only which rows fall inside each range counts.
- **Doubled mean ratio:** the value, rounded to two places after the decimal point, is 1.77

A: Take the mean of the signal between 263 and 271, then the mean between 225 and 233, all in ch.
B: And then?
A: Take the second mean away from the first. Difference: -14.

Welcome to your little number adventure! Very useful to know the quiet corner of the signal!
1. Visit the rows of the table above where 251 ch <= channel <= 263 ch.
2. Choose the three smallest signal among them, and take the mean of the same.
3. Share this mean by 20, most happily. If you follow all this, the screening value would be 1.9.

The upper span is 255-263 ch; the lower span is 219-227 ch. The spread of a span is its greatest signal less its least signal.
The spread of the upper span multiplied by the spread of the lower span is 16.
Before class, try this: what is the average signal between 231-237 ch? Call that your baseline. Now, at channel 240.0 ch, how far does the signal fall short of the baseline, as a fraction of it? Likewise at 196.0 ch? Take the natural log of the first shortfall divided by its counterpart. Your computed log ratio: -1.1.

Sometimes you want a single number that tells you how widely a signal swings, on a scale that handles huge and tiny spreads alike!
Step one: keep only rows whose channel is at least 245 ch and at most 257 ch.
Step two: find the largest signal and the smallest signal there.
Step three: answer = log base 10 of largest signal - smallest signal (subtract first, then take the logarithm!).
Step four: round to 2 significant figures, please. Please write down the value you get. 0.76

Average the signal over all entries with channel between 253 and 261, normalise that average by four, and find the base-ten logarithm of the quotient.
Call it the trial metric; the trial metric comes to 0.99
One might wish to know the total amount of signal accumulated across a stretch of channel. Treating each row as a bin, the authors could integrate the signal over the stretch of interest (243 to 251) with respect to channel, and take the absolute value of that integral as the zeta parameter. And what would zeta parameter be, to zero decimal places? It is 336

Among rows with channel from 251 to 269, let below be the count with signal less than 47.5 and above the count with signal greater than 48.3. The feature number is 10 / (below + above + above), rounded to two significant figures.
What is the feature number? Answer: 1.1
